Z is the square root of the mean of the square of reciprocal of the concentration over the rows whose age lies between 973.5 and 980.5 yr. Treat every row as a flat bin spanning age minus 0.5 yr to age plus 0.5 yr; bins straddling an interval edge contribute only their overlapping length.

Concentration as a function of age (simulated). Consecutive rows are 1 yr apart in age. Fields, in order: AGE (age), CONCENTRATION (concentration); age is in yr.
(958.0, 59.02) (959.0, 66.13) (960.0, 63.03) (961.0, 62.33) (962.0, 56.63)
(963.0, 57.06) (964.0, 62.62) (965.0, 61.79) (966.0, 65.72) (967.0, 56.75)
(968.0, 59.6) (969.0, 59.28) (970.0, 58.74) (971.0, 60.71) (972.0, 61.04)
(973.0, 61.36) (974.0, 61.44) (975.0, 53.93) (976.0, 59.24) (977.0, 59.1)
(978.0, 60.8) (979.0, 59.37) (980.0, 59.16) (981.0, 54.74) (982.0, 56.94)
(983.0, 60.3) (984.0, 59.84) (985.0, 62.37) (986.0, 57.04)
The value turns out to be 0.0170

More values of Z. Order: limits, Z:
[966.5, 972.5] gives 0.0169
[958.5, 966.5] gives 0.0162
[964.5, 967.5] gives 0.0164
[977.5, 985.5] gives 0.0169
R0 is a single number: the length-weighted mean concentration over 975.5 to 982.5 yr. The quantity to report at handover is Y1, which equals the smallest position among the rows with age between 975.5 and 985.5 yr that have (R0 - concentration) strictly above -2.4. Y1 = 976.0 yr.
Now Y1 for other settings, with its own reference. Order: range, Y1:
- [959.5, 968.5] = 962.0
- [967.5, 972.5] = 968.0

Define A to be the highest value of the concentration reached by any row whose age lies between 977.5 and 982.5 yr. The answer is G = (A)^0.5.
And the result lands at 7.80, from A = 60.8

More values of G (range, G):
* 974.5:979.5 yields 7.80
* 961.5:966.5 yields 8.11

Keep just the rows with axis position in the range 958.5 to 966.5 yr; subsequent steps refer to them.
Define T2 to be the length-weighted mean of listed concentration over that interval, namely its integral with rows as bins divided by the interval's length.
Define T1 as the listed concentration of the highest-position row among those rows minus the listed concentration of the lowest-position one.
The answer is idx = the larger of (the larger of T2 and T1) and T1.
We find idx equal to 61.9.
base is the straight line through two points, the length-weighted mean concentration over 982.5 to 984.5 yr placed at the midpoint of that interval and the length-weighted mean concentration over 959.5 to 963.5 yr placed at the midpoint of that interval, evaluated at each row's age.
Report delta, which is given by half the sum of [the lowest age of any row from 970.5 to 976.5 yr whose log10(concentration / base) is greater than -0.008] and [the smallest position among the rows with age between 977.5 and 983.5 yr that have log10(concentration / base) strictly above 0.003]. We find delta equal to 974.5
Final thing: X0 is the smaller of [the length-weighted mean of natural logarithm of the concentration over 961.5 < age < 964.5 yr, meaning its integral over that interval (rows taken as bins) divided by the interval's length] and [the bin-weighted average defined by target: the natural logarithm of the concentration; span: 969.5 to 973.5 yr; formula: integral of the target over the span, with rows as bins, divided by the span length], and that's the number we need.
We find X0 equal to 4.07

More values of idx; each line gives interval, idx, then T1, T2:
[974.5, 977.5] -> 57.4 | 5.2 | 57.4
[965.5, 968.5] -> 60.7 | -6.1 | 60.7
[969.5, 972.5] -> 60.2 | 2.3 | 60.2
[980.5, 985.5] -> 58.8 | 7.6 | 58.8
